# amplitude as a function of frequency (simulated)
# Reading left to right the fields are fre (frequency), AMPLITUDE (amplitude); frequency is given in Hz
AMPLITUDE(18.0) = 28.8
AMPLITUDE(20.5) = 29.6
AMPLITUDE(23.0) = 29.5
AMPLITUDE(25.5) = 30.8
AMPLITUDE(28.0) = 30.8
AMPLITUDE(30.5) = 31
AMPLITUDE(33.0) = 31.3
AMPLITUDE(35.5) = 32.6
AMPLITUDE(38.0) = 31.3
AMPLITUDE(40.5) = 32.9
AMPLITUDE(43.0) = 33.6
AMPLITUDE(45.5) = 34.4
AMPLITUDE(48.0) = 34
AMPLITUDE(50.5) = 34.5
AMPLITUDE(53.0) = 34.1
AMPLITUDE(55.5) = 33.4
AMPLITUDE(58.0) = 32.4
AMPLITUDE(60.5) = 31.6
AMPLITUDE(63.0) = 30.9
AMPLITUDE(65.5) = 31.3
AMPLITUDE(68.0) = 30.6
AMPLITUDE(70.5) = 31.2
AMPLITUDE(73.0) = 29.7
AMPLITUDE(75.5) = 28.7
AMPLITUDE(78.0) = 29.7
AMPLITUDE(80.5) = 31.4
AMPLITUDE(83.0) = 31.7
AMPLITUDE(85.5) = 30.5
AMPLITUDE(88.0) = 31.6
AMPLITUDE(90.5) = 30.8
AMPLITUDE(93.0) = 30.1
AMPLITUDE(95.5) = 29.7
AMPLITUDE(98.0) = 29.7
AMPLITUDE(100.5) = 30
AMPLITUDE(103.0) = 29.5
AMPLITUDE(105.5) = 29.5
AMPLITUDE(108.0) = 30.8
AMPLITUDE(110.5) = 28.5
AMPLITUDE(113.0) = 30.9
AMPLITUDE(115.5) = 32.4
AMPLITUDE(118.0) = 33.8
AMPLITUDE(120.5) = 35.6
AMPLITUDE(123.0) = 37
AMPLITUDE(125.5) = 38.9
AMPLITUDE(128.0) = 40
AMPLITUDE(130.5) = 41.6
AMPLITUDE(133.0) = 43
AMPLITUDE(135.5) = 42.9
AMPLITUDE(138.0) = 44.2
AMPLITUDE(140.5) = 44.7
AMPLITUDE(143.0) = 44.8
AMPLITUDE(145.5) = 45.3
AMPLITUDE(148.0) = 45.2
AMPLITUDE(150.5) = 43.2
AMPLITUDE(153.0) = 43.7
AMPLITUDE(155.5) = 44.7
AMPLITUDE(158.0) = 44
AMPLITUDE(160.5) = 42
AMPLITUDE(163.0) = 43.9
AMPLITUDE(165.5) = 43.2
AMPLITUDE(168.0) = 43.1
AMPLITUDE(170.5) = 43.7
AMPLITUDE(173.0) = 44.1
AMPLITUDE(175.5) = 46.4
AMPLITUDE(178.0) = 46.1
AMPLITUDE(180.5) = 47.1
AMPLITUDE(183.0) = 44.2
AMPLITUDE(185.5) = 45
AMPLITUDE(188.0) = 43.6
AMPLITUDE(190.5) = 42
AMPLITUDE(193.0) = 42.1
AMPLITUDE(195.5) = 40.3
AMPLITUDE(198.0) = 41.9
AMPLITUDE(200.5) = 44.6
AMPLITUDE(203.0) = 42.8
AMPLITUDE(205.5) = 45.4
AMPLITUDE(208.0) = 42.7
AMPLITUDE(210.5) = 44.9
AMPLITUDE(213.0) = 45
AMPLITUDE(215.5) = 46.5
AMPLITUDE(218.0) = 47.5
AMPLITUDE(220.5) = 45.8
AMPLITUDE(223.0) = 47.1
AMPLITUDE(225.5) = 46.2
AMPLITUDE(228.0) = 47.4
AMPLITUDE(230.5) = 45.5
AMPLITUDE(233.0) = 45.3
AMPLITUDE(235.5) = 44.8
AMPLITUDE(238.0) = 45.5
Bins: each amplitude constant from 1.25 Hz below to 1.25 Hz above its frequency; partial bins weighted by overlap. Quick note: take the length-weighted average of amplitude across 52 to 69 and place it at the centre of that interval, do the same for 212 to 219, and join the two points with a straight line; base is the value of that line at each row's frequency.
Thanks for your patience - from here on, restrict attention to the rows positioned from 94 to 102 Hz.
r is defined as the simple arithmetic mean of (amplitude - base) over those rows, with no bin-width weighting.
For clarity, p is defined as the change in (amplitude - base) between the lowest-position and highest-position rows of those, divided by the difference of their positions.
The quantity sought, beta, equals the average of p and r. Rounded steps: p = -0.03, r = -5.7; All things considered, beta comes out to -2.9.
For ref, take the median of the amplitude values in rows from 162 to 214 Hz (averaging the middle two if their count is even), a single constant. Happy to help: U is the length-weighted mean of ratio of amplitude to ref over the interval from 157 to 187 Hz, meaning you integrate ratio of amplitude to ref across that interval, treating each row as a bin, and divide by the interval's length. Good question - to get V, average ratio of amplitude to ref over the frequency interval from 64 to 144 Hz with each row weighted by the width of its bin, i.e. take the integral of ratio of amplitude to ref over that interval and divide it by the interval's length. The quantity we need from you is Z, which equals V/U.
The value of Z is 0.76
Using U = 1.01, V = 0.77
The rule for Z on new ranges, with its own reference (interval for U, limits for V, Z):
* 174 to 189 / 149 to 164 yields 0.96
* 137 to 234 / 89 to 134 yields 0.75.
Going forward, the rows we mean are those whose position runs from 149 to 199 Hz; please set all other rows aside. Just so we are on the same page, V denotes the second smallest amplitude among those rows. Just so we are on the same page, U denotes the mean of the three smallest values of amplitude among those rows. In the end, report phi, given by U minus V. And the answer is -0.5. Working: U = 41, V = 41.9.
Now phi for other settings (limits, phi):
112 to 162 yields 0.0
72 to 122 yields 0.2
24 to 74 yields -0.2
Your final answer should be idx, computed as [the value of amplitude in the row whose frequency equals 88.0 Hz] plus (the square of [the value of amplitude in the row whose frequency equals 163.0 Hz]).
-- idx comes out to 1959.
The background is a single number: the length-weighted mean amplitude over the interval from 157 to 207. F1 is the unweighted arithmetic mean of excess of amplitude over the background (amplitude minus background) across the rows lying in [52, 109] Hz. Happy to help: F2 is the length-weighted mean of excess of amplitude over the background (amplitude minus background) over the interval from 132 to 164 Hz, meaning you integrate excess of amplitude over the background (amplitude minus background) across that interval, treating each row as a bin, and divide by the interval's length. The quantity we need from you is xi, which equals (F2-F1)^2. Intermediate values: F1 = -13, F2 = 0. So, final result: 173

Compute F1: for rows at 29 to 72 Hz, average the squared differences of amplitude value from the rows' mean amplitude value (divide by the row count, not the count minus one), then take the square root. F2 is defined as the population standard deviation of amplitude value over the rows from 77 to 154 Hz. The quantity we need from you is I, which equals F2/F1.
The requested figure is 4.65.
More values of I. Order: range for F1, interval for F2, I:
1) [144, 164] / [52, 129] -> 2.69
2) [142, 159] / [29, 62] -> 1.64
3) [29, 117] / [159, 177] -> 0.79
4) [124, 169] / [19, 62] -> 0.94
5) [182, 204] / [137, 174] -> 0.60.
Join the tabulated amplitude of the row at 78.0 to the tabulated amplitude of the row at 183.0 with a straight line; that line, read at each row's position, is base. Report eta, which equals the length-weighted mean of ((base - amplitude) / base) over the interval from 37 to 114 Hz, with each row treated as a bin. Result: -0.08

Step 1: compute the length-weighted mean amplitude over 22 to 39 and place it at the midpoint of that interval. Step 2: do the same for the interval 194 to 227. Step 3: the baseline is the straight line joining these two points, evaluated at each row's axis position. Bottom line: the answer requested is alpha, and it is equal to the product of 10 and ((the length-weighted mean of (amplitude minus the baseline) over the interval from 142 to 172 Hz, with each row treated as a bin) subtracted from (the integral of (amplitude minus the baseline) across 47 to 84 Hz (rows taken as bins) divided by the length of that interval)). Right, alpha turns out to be -53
